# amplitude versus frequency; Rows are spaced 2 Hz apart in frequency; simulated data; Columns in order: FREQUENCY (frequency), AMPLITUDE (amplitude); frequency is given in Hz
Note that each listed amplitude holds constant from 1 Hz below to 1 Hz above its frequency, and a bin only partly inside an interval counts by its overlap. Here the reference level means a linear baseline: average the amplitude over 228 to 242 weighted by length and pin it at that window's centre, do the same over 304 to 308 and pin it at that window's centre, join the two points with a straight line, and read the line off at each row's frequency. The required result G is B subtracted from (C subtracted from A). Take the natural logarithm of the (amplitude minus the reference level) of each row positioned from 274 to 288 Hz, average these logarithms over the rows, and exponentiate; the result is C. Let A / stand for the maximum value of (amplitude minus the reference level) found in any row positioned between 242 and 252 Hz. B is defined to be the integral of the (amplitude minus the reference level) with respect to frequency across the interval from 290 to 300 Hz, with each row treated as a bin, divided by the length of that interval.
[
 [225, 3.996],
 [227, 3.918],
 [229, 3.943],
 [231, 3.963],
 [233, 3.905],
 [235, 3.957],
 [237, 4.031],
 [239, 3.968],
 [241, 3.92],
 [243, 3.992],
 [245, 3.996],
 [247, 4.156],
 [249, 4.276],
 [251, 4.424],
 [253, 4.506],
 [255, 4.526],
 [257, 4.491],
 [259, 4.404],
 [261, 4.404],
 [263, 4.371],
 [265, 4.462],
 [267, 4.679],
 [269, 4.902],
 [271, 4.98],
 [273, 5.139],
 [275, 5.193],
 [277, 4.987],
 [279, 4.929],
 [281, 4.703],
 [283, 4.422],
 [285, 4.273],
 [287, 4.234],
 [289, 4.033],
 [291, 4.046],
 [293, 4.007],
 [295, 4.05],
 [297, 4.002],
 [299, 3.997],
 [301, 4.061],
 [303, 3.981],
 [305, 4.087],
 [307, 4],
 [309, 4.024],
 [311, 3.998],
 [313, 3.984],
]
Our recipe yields -0.1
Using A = 0.45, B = -0.01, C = 0.56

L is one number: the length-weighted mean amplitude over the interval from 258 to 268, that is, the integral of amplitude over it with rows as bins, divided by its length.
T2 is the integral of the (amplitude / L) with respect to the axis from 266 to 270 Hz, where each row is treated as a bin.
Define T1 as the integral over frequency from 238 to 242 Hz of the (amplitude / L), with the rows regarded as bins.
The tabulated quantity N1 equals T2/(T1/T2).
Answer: 5.2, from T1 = 3.5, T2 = 4.3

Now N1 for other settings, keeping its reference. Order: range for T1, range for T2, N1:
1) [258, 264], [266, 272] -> 7.2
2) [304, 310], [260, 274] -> 40.1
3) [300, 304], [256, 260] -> 4.4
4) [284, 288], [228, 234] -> 7.3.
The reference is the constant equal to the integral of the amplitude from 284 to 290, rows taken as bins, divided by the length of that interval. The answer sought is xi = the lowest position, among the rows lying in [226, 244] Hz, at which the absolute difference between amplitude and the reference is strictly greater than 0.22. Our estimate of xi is 227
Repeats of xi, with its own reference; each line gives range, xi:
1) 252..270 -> 253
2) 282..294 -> 283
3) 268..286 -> 269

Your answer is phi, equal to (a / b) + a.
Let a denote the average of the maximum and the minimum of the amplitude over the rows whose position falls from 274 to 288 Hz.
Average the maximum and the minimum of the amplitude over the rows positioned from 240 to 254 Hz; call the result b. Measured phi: 5.8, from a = 4.71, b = 4.21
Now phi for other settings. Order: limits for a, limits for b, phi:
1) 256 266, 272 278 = 5.3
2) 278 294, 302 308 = 5.6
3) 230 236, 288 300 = 4.9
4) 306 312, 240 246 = 5.0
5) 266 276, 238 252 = 6.1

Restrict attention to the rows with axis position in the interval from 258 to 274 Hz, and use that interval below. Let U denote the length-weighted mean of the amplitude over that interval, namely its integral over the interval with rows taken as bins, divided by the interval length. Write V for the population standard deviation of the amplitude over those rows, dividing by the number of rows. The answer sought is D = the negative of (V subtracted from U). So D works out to -4.38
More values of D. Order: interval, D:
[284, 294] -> -4.01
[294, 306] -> -3.99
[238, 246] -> -3.94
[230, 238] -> -3.92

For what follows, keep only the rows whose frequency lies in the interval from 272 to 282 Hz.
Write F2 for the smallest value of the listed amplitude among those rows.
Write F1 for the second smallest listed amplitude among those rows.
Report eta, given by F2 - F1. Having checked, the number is -0.226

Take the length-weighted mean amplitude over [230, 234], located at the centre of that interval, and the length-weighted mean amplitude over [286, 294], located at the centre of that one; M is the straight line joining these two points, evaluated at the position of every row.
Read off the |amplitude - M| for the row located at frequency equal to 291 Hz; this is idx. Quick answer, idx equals 0.04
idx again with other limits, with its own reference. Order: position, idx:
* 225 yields 0.08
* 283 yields 0.36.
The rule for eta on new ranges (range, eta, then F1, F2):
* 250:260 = -0.020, 4.424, 4.404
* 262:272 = -0.091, 4.462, 4.371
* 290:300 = -0.005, 4.002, 3.997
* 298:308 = -0.016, 3.997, 3.981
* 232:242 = -0.015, 3.92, 3.905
